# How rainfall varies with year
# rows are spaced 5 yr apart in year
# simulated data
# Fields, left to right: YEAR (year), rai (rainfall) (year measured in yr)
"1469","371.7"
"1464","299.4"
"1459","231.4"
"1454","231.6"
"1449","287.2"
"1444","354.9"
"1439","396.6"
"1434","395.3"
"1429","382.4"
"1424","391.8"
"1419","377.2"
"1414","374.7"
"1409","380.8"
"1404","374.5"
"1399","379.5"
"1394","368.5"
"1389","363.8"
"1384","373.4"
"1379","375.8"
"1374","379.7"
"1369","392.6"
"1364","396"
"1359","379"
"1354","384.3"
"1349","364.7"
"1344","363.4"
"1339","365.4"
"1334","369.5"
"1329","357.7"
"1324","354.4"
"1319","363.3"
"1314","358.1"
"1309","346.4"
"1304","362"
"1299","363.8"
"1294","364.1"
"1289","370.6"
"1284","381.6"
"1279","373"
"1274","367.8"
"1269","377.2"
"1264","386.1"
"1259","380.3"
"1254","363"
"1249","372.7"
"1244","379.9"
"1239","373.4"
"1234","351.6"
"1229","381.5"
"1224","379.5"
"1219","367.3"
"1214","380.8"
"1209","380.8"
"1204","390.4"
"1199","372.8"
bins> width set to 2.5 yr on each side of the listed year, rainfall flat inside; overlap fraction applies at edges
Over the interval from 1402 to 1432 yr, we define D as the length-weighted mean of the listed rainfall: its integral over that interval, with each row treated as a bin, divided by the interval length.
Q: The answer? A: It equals 381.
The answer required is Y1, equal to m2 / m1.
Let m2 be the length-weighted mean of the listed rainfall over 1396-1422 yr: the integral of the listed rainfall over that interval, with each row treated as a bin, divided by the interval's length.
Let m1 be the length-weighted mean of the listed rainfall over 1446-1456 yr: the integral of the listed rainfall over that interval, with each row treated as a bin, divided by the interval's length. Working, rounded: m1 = 266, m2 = 377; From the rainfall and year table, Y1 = 1.42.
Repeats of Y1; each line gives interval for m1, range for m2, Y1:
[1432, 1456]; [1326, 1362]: 1.11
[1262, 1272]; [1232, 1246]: 0.97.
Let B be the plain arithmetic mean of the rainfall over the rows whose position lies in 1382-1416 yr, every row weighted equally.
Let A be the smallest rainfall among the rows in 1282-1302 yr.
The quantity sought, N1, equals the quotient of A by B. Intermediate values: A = 363.8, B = 373.6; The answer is 0.974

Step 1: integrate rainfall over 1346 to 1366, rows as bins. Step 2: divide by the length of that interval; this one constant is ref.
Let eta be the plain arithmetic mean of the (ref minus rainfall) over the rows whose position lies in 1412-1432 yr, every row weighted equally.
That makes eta -1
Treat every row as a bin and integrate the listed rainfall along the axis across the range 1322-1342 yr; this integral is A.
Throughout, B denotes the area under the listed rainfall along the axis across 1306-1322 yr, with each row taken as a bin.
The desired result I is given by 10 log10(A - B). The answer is 32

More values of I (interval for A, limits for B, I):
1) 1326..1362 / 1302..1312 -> 40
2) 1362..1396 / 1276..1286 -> 40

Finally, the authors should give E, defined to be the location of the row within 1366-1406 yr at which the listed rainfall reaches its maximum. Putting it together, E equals 1369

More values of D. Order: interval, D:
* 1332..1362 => 371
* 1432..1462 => 315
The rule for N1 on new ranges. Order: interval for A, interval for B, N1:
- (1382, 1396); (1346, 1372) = 0.949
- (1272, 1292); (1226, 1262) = 0.989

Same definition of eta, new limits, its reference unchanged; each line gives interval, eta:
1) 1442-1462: 104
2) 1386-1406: 9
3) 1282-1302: 10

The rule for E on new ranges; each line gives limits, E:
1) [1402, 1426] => 1424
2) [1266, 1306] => 1284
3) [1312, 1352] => 1334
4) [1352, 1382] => 1364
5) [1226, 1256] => 1229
